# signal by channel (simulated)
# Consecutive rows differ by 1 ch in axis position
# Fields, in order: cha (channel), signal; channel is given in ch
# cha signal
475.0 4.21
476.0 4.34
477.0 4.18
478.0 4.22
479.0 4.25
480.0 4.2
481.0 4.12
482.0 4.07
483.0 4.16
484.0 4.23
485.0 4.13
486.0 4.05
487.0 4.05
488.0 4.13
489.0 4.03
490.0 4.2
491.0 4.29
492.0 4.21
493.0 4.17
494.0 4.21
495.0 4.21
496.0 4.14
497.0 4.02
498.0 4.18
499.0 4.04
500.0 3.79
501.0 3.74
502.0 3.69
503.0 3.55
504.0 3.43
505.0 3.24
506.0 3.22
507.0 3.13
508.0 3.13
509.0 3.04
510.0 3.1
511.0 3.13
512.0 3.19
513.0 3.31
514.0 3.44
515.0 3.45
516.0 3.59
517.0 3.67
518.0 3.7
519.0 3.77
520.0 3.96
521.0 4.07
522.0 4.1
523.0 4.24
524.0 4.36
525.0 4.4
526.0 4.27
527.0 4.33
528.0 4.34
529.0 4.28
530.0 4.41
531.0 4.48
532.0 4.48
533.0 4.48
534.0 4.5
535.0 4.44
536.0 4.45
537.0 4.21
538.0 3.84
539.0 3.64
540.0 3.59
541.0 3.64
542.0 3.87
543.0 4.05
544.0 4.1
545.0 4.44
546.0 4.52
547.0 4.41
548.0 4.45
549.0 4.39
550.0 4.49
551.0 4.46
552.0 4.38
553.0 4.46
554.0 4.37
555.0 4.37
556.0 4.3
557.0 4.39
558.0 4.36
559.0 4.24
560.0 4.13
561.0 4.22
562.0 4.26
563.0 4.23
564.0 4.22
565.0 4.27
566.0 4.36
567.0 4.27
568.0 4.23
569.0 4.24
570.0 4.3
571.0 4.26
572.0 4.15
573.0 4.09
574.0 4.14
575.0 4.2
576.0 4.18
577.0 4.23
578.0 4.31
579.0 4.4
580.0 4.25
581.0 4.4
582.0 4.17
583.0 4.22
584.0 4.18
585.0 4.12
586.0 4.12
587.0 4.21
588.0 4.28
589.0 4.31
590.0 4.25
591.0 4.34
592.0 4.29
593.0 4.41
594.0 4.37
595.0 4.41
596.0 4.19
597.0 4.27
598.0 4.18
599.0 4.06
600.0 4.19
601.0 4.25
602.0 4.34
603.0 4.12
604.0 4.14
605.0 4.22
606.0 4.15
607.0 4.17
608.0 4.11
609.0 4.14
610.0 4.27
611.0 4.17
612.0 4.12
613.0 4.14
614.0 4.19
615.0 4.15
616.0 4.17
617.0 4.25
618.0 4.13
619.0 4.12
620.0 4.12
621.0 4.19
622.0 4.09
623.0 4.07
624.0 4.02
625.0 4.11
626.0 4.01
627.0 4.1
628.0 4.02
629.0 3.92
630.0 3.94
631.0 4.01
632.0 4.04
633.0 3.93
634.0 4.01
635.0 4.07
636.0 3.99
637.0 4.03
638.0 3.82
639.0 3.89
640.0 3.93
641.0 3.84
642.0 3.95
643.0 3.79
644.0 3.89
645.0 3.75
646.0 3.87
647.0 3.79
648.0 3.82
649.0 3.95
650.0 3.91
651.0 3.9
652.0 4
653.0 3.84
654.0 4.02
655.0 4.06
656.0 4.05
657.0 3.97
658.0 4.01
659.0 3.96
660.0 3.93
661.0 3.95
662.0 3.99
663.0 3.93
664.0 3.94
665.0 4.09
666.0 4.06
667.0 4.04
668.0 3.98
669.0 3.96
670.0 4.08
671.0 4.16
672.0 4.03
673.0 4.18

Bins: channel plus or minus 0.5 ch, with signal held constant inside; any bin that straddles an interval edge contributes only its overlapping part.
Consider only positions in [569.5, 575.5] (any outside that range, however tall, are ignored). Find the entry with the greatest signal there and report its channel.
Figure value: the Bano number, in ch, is 570.0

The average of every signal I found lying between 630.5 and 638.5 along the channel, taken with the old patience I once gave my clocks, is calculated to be 3.99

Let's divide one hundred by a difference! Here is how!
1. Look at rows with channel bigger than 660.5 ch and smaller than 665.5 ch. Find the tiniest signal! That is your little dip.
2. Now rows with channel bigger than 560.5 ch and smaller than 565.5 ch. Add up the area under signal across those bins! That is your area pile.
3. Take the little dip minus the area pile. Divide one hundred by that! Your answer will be -5.8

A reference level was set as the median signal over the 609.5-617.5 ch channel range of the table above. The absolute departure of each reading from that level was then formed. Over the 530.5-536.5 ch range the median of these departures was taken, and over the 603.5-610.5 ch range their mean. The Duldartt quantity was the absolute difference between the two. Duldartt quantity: 0.27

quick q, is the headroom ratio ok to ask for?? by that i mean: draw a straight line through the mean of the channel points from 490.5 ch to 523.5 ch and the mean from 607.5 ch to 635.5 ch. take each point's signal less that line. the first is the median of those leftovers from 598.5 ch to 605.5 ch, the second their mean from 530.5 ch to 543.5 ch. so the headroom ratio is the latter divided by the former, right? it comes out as 1.9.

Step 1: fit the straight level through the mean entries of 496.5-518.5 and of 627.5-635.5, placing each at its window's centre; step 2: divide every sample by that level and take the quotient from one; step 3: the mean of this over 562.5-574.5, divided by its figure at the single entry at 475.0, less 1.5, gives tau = -1.0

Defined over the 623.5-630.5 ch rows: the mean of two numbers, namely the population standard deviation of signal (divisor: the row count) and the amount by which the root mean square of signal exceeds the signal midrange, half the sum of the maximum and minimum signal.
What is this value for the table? 0.035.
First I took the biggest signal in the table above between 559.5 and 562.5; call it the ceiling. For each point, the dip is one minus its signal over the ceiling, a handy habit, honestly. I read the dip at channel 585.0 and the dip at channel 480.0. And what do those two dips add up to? 0.05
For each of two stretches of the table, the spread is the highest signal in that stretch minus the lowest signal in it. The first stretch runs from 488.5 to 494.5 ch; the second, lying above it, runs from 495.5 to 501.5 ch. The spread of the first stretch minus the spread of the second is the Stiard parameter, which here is -0.18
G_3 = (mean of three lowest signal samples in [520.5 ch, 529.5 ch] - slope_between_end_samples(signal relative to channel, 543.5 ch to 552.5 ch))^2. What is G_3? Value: 17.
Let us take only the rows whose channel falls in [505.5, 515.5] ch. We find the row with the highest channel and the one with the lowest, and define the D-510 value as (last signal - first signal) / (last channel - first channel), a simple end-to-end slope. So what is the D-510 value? 0.026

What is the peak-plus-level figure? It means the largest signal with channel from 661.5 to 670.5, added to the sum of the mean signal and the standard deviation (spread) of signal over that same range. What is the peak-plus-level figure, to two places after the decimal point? 8.16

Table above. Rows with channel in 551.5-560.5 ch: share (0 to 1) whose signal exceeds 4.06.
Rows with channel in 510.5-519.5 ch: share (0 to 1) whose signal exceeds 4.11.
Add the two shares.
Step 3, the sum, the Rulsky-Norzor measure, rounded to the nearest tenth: 1.0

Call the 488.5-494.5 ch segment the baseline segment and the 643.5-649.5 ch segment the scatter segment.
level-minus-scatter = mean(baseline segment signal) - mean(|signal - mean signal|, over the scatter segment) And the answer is 4.13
